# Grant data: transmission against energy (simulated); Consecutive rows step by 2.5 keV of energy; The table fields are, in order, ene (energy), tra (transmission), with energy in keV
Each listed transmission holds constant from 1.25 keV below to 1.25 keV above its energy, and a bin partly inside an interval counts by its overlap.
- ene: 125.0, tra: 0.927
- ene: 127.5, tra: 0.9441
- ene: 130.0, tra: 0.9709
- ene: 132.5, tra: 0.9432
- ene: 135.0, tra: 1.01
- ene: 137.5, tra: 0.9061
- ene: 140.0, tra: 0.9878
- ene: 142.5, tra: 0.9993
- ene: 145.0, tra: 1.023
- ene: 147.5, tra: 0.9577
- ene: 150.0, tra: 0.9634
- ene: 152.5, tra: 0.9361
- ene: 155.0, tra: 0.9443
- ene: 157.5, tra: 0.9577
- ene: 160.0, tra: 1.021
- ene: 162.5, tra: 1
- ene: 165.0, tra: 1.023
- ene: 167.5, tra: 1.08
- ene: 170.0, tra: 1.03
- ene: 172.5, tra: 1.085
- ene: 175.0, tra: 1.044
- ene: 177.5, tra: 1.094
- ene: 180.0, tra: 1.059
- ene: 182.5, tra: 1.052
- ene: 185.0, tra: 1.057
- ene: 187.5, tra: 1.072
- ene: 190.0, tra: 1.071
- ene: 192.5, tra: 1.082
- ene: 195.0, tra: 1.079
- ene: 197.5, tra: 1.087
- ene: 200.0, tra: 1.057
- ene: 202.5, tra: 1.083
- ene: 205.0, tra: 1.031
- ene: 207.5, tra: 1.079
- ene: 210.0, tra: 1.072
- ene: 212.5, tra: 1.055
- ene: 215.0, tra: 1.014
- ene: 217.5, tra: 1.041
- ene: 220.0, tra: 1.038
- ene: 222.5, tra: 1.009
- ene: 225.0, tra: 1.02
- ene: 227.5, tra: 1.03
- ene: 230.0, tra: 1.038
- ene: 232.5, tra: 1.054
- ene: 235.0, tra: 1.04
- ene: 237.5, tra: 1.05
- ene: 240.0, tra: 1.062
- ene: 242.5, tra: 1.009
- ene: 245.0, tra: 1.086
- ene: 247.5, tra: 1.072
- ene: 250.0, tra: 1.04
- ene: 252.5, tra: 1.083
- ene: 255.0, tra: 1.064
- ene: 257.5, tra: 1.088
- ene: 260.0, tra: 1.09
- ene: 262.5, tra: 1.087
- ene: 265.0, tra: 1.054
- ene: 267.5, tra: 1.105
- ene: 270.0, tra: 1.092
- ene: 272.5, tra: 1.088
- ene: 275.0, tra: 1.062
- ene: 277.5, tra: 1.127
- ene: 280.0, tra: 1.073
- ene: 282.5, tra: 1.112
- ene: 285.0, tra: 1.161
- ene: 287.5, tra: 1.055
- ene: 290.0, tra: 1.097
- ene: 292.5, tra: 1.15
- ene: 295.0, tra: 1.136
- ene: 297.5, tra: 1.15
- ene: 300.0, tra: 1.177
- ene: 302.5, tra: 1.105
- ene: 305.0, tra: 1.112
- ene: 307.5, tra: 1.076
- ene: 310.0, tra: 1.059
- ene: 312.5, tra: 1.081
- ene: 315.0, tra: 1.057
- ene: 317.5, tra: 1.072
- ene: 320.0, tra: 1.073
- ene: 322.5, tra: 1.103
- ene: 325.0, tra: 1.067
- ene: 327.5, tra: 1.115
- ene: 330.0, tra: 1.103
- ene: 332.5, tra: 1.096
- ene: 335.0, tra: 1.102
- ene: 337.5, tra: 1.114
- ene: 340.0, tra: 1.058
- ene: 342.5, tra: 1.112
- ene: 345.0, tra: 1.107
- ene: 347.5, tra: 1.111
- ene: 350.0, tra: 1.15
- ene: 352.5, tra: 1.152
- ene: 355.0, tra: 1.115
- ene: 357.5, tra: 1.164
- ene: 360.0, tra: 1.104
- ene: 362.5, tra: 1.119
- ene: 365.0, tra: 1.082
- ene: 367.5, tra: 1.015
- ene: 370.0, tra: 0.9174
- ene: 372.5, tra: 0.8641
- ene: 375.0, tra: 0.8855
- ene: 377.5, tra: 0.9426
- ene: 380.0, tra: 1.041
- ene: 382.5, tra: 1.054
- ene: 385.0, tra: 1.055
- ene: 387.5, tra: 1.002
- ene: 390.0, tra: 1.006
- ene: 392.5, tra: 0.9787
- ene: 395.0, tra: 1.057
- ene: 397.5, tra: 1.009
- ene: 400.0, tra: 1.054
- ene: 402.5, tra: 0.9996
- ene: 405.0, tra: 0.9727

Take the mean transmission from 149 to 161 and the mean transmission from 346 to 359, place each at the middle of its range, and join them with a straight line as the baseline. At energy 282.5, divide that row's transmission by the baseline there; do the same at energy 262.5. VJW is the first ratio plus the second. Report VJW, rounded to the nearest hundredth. 2.06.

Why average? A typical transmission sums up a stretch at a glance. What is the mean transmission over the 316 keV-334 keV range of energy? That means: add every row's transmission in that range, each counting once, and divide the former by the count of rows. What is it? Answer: 1.09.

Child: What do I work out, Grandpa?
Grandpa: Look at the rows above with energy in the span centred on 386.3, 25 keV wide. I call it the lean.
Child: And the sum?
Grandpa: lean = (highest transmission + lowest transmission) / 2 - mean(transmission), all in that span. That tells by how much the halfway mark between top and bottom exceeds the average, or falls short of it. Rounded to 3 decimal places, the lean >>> -0.032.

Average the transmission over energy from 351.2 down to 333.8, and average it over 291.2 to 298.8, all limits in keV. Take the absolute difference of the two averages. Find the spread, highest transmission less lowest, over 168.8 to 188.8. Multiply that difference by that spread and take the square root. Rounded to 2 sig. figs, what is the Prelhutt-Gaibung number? 0.049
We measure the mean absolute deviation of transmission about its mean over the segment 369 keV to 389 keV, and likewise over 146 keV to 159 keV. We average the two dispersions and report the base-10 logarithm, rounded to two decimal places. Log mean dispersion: -1.41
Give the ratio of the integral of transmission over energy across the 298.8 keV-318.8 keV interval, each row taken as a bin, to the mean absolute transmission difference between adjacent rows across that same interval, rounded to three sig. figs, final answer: 792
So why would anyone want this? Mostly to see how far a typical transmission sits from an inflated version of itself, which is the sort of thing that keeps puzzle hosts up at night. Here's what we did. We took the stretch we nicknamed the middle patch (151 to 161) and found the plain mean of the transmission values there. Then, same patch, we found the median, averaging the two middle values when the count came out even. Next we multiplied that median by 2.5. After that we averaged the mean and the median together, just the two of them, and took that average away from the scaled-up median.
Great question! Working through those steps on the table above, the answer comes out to 1.42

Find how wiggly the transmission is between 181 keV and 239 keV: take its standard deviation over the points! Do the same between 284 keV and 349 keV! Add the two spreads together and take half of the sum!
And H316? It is 0.028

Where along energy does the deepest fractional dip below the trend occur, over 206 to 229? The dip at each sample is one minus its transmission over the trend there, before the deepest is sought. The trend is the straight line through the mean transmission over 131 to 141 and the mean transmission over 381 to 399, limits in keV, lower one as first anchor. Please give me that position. 222.5 keV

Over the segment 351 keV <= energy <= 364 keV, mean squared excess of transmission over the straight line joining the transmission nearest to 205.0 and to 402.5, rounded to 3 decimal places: 0.016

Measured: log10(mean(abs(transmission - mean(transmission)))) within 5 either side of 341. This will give -1.70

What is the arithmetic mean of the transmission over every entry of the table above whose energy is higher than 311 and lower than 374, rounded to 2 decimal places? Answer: 1.08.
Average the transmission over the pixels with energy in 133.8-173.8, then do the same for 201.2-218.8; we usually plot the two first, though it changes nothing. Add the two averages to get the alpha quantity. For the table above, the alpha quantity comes 2.05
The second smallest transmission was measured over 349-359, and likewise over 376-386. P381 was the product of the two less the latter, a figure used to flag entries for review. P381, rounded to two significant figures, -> 0.16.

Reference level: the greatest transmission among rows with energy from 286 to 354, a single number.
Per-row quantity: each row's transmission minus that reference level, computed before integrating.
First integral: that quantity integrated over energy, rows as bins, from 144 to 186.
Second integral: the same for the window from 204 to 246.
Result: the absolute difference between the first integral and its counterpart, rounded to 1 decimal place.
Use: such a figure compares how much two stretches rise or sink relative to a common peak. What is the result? 1.0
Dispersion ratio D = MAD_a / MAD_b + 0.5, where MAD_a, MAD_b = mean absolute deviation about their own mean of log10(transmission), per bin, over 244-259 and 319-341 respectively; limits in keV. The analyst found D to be 1.28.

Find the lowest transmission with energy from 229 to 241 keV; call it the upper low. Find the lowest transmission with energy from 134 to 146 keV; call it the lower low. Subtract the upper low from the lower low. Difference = -0.132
